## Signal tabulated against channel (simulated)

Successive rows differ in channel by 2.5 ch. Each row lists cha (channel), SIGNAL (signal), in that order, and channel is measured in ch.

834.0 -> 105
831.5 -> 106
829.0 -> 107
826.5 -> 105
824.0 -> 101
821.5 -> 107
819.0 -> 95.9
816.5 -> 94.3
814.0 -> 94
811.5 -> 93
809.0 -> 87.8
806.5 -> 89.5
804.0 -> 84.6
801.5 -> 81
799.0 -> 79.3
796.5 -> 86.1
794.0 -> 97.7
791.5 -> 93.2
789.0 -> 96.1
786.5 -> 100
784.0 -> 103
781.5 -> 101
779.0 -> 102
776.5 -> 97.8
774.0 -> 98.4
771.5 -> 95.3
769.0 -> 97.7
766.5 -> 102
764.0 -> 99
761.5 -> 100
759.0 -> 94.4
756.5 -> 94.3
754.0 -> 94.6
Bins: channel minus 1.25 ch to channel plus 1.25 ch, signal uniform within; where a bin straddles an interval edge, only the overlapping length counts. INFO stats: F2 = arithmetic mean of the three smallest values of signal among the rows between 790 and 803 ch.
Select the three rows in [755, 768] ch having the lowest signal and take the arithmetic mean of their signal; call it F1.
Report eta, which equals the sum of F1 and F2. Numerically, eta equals 178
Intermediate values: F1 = 96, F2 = 82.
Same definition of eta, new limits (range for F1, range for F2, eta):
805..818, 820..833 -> 194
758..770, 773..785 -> 196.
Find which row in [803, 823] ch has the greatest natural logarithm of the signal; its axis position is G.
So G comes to 821.5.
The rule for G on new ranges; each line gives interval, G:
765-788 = 784.0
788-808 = 794.0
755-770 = 766.5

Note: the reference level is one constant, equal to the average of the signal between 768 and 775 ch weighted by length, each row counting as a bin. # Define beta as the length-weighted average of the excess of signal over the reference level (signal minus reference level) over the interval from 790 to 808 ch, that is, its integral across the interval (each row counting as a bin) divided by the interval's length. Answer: -10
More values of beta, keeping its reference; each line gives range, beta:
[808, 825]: -1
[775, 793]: 2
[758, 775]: 1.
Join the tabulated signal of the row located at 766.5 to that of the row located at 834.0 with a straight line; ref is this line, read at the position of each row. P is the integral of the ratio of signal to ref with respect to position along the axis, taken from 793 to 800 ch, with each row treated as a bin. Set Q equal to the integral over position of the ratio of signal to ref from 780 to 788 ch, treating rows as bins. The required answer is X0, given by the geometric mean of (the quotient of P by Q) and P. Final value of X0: 2.1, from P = 5.9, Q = 7.88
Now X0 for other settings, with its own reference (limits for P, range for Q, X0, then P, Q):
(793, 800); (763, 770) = 2.3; 5.9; 6.84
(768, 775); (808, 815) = 2.7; 6.6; 6.17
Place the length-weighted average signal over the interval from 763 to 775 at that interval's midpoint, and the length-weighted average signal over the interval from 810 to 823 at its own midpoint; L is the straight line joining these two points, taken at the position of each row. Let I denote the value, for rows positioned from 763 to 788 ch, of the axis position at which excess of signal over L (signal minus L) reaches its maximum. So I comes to 784.0 ch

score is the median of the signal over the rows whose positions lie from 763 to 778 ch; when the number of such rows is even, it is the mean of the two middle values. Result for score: 98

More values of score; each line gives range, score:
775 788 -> 101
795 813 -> 86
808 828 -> 95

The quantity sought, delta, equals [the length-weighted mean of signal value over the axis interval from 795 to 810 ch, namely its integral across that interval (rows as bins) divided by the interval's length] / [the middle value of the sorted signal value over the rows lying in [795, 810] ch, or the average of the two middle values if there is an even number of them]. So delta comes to 0.99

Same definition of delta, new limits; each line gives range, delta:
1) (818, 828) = 1.00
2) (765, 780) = 1.01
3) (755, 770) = 0.99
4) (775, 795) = 1.00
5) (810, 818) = 1.00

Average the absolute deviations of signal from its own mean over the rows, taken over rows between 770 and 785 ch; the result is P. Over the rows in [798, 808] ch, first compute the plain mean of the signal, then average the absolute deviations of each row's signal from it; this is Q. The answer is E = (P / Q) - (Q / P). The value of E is -0.7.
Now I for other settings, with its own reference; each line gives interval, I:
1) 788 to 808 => 794.0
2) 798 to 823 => 821.5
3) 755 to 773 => 766.5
